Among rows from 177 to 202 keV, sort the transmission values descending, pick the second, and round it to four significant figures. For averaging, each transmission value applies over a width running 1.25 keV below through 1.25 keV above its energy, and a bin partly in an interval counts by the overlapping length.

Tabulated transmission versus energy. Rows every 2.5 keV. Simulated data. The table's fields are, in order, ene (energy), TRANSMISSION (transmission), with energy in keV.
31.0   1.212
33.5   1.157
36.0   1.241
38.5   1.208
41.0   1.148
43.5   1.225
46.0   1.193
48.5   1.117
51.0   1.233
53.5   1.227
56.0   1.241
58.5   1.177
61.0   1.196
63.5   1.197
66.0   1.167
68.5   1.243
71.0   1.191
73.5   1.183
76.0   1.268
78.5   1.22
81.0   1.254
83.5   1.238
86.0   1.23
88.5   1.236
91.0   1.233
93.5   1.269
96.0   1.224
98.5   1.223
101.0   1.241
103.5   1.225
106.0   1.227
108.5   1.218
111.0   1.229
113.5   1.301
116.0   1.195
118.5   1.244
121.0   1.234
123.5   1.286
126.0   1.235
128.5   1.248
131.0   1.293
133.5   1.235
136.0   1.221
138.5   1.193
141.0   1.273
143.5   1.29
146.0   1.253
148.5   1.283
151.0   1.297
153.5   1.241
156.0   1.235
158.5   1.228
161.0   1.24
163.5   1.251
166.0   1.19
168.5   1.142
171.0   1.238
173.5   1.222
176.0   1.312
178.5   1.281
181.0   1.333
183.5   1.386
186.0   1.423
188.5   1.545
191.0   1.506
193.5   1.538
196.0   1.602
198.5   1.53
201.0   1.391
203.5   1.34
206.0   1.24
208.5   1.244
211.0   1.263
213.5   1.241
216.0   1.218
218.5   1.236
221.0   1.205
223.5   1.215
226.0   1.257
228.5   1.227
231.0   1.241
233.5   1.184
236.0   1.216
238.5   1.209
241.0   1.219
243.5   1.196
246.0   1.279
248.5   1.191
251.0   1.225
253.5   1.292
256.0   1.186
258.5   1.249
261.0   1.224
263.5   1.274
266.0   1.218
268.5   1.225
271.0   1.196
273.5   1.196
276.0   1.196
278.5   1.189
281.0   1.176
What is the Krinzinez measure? 1.545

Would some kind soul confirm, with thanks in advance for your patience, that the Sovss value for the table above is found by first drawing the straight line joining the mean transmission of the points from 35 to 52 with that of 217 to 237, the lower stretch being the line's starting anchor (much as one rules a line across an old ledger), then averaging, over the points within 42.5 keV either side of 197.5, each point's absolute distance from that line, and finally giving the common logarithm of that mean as -1.04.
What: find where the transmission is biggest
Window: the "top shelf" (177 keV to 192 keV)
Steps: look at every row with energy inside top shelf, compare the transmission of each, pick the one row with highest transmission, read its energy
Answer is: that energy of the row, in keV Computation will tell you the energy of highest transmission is 188.5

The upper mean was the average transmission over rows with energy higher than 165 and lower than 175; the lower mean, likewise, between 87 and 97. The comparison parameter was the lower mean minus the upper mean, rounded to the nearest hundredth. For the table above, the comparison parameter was 0.04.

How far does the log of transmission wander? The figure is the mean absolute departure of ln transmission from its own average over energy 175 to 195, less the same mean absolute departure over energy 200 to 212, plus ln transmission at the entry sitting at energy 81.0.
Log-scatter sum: 0.25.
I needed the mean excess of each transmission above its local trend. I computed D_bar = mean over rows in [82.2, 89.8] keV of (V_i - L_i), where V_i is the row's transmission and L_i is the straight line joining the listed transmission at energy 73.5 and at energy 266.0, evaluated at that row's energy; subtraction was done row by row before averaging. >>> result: 0.05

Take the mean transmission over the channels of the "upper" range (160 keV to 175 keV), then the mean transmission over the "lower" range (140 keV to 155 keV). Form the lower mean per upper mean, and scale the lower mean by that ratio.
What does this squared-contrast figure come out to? 1.33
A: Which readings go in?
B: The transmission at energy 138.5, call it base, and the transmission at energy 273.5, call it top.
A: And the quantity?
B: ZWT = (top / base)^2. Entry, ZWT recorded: 1.01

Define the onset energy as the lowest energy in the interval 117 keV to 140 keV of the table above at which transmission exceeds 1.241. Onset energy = 118.5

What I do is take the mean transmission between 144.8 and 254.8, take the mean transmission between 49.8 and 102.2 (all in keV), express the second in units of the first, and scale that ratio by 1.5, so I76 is 1.43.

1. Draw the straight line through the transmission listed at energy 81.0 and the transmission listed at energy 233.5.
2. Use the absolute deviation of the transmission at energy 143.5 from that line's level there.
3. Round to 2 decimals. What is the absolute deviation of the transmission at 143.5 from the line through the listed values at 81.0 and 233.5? 0.06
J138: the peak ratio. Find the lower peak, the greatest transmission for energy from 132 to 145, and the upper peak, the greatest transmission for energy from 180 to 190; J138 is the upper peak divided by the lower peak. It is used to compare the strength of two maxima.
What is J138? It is 1.20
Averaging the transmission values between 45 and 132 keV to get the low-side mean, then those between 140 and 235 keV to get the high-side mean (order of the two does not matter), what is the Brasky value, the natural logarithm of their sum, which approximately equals 0.926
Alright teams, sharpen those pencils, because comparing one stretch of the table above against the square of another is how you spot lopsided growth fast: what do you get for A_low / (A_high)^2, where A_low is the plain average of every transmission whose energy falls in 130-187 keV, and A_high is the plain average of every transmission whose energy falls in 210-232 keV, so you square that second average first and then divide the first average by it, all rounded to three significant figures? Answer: 0.830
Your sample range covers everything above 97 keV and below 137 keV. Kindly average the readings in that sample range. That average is 1.241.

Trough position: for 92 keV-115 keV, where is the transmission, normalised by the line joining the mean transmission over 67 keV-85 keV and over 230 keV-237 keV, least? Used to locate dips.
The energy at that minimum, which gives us 108.5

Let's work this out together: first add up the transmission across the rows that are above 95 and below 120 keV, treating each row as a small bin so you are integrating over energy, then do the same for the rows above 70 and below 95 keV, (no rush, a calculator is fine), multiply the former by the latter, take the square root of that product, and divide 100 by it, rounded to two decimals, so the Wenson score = 3.25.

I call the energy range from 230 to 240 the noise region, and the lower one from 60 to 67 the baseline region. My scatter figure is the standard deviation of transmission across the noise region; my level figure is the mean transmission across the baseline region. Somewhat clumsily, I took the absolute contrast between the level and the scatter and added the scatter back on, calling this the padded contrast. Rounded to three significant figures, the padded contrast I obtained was 1.19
